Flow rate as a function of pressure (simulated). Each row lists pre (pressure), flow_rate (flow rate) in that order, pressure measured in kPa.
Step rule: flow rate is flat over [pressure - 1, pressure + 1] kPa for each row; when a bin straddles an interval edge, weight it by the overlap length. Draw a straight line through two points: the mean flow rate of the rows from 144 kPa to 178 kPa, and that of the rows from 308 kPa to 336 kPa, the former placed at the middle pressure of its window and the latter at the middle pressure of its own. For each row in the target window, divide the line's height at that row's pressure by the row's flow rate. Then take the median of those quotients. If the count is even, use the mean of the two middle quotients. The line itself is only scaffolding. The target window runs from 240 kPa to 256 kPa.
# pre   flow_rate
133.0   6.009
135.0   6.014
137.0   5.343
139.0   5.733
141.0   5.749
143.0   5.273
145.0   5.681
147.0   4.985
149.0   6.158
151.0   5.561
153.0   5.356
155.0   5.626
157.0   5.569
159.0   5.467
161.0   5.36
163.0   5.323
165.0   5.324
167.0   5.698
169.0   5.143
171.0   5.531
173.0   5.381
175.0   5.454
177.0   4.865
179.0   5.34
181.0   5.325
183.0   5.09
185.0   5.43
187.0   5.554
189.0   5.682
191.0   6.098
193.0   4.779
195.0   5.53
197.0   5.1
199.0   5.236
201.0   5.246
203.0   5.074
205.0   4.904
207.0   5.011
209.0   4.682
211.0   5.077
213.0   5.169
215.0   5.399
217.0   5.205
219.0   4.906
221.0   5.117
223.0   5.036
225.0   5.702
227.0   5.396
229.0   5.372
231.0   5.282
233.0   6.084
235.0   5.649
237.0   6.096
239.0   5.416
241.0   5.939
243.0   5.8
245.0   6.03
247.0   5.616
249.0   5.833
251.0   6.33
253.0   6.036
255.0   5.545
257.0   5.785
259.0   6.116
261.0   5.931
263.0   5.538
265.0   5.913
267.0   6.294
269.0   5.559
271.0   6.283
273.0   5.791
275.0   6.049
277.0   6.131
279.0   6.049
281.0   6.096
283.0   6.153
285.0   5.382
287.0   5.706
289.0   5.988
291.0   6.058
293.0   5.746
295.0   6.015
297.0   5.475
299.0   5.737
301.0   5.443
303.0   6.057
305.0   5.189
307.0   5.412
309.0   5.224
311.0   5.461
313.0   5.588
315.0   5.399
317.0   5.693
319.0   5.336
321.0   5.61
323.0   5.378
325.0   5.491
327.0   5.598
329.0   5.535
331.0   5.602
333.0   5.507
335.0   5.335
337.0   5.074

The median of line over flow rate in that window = 0.93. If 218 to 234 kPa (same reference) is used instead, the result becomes 1.02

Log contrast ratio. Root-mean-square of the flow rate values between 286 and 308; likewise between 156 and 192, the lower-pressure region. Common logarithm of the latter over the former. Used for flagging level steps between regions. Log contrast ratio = -0.02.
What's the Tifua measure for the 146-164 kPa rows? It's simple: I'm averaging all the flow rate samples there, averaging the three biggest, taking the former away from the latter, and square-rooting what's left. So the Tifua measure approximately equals 0.54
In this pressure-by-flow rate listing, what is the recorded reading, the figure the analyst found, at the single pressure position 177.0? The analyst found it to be 4.865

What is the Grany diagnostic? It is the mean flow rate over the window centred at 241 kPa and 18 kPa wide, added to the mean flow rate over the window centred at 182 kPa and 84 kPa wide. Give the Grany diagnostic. 11.2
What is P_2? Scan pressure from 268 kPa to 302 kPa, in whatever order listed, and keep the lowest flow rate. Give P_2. 5.382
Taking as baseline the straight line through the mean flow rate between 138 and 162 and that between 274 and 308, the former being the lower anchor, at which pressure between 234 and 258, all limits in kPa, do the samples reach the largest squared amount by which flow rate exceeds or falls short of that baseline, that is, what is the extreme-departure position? 251.0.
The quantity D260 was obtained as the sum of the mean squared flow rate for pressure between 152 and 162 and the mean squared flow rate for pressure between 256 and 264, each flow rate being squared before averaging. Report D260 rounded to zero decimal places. 64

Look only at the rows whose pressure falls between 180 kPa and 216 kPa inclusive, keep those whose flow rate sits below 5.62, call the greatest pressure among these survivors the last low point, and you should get 215.0 kPa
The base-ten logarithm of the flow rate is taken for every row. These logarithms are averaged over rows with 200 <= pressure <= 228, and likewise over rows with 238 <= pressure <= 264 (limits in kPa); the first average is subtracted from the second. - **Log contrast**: 0.056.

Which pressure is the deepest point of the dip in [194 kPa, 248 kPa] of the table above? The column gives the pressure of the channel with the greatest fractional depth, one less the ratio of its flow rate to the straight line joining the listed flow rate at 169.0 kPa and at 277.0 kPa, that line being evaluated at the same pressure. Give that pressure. 209.0 kPa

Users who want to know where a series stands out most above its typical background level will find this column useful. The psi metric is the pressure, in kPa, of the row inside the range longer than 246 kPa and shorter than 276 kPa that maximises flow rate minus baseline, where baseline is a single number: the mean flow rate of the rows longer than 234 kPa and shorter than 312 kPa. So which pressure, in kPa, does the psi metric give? 251.0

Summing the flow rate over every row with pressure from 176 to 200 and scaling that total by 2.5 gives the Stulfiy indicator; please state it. 160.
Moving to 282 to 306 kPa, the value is 172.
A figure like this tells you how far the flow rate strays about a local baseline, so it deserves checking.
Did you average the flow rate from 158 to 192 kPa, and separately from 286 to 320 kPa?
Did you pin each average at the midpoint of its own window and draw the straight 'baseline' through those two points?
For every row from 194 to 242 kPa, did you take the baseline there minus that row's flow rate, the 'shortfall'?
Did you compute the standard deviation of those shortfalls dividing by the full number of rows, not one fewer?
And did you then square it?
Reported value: 0.119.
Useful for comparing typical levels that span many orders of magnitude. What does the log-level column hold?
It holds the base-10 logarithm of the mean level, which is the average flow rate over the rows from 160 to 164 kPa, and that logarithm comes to 0.728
